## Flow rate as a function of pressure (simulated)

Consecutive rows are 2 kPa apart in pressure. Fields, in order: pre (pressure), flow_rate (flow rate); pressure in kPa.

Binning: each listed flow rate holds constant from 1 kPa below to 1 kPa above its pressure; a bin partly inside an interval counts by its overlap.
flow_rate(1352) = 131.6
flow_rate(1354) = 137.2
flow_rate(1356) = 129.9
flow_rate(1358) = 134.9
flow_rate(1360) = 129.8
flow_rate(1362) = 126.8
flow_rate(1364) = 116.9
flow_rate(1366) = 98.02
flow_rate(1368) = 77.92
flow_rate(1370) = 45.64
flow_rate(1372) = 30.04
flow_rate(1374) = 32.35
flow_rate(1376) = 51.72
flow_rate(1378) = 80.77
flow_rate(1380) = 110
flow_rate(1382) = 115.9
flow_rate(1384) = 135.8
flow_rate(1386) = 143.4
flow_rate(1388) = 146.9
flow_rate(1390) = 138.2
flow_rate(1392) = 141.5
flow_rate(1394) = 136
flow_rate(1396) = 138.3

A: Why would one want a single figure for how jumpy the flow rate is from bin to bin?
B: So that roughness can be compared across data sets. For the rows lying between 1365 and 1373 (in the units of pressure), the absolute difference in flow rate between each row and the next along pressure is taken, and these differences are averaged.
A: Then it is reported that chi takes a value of 23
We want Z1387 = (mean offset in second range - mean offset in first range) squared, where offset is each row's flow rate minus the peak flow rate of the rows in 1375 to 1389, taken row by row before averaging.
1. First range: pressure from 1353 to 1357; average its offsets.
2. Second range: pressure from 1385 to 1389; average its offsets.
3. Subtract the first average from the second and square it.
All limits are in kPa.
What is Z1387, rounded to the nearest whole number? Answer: 135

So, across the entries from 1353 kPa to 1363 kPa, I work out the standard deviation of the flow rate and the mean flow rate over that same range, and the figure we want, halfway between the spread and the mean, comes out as 68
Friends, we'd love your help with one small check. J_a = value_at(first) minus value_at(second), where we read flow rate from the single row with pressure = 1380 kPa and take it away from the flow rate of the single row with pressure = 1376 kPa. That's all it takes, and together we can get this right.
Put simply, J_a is -58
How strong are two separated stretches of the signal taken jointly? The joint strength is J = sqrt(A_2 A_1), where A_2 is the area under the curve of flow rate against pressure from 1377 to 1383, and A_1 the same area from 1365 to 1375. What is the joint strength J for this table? 590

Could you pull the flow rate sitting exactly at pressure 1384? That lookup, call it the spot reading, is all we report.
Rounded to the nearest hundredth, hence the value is 135.80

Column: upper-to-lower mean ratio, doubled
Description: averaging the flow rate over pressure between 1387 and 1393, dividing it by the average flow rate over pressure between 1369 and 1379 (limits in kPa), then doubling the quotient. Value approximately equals 6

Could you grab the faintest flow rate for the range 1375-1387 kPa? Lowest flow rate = 51.72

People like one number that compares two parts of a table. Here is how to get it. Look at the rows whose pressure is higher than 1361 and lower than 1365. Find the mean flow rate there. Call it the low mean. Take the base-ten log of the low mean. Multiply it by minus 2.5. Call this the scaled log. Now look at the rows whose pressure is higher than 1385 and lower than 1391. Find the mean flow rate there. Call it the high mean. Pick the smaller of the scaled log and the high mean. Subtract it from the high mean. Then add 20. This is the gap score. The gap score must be 168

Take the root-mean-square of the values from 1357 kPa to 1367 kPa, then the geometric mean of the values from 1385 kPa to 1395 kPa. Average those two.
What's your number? 132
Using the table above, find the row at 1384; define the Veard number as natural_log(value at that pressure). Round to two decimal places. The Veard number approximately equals 4.91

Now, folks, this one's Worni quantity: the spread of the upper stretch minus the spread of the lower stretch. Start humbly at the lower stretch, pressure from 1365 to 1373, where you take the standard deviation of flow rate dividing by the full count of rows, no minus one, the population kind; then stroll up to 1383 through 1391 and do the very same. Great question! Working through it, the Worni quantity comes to -22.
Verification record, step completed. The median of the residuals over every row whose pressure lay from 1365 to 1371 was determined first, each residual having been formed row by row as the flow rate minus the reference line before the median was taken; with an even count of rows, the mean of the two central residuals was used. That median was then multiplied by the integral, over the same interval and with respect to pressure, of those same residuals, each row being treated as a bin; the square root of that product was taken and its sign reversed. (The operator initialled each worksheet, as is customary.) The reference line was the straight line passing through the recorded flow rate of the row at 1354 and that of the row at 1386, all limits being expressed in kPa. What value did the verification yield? -157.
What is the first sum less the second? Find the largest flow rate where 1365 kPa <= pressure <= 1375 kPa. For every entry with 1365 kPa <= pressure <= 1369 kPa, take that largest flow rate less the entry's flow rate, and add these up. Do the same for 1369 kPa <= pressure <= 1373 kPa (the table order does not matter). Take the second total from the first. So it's -100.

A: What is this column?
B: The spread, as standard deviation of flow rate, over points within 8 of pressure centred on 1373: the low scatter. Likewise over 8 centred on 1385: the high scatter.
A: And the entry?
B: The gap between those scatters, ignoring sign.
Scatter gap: 3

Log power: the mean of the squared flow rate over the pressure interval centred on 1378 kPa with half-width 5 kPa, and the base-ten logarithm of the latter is 3.85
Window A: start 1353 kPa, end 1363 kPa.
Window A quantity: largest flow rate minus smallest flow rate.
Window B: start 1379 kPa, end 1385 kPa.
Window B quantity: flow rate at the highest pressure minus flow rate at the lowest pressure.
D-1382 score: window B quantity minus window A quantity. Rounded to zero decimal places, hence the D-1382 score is 15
